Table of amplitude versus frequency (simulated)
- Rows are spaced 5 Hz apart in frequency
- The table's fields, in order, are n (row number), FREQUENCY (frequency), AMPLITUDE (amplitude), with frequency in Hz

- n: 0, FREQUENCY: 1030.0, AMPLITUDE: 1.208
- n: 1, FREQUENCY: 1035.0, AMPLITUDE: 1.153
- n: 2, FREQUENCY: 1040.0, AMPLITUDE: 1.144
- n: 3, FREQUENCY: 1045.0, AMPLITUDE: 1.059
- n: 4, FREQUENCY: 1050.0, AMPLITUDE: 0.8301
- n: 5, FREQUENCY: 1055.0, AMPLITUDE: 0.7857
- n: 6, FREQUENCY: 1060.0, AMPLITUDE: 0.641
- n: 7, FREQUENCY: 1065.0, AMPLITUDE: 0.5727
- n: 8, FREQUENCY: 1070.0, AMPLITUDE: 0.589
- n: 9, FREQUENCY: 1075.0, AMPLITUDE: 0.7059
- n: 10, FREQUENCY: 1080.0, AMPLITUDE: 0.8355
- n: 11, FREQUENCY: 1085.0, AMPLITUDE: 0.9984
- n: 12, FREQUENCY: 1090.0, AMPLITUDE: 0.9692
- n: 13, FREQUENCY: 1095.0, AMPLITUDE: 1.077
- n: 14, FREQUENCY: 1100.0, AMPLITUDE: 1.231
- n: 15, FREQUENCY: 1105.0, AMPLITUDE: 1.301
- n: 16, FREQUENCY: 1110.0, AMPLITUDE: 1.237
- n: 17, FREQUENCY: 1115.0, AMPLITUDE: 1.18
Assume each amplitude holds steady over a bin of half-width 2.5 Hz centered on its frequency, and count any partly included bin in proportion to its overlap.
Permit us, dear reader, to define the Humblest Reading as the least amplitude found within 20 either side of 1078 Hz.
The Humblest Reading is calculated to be 0.5727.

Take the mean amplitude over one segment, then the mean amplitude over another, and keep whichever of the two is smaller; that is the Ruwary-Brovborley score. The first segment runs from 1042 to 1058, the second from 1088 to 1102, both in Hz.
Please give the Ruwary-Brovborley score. 0.89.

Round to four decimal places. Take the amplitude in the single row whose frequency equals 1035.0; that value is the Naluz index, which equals 1.1530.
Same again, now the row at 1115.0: 1.1800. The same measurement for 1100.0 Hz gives 1.2310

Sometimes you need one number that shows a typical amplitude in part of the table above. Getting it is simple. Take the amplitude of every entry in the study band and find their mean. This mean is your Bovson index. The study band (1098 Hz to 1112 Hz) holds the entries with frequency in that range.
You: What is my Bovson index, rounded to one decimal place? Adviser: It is 1.3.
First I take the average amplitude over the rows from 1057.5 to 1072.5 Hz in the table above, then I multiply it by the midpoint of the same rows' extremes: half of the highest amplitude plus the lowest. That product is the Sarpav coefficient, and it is 0.4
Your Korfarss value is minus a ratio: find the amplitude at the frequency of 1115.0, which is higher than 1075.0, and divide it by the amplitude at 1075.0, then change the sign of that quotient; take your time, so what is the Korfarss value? -1.7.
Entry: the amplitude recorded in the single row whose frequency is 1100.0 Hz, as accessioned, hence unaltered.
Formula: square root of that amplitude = 1.11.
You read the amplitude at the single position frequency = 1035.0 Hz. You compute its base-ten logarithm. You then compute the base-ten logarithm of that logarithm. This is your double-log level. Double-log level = -1.21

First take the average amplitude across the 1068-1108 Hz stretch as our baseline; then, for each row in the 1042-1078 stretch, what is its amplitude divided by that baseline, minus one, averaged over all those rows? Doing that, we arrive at -0.23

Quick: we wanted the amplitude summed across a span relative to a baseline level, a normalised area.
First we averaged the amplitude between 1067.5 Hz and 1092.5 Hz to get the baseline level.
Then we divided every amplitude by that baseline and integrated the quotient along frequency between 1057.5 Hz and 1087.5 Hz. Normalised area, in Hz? 26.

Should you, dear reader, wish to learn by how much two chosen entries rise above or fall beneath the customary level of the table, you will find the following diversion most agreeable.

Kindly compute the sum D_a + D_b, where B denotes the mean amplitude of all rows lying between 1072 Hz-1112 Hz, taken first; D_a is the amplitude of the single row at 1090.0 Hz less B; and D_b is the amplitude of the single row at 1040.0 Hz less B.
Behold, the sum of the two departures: 0.0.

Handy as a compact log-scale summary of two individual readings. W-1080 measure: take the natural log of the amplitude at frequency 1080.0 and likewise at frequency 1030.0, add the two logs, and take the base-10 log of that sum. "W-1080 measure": -2.03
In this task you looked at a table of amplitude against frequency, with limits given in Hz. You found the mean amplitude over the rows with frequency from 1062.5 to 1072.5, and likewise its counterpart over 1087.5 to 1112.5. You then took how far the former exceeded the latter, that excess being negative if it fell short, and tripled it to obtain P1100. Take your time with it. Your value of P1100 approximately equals -1.7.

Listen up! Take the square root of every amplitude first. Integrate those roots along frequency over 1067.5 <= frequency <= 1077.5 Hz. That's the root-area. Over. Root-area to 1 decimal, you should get 8.0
